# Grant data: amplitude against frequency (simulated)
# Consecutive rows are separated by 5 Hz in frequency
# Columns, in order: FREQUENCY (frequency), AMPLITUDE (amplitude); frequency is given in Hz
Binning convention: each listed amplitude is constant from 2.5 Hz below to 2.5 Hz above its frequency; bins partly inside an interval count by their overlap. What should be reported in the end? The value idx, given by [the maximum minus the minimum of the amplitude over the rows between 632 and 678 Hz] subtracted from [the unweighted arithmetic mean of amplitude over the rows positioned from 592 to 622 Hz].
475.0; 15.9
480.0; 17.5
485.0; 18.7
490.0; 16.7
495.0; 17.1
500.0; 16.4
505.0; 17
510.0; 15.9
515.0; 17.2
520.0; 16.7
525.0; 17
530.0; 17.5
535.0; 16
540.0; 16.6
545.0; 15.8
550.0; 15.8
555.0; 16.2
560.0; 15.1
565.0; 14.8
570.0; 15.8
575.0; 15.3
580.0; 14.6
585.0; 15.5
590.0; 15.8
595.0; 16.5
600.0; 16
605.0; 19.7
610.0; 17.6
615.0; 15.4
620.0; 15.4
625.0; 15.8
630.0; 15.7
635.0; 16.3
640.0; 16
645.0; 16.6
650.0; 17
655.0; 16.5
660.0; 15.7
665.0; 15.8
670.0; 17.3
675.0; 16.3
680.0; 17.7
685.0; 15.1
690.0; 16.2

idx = 15.2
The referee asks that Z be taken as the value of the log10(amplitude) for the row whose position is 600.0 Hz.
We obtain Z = 1.20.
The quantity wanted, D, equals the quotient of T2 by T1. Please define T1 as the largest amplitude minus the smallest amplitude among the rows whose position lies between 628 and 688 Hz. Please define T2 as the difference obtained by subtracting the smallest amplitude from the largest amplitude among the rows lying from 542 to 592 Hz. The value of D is 0.62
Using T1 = 2.6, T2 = 1.60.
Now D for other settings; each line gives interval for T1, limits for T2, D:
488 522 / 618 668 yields 1.23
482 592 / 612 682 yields 0.56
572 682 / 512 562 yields 0.47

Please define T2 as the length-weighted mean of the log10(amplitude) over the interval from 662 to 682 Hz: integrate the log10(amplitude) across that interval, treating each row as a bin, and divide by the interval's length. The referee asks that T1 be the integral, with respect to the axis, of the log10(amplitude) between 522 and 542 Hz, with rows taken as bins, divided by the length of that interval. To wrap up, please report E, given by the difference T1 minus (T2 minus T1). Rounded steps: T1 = 1.22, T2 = 1.22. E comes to 1.23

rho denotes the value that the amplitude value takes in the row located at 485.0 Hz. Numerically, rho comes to 18.7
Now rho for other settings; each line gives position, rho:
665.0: 15.8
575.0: 15.3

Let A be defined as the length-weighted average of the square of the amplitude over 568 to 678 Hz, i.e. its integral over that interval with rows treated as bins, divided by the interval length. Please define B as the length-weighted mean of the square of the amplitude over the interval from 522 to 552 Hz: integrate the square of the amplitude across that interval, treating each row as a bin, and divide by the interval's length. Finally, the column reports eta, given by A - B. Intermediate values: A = 264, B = 272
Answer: -7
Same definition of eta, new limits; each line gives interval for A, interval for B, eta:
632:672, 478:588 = 1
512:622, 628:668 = 0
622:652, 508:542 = -17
